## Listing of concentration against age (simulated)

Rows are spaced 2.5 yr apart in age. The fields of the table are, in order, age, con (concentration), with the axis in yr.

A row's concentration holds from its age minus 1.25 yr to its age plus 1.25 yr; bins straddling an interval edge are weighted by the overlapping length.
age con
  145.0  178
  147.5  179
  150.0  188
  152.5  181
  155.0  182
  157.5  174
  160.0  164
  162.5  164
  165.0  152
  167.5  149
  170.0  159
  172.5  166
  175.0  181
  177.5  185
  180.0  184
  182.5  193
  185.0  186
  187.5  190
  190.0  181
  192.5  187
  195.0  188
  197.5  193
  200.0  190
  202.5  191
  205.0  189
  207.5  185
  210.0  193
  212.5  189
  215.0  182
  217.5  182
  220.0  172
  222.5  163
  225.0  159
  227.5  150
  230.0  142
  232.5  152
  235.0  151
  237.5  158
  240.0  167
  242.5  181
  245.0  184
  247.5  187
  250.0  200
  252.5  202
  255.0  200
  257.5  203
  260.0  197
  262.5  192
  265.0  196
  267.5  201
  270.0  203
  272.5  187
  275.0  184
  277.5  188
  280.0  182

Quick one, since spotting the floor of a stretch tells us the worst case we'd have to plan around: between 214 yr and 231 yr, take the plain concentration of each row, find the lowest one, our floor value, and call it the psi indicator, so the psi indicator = 142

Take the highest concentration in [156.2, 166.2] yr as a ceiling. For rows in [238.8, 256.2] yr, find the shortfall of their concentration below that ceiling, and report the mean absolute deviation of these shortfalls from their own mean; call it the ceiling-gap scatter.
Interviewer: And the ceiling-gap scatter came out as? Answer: 10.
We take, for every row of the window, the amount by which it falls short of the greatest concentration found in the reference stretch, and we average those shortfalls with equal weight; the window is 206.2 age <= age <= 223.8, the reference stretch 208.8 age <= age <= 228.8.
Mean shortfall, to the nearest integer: 12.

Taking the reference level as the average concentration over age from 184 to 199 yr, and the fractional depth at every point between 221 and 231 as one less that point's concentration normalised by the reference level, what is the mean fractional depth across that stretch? 0.18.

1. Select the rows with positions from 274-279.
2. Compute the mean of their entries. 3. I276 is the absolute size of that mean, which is 186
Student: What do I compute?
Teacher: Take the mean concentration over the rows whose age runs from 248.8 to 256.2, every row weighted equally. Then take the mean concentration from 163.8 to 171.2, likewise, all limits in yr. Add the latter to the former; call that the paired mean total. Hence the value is 354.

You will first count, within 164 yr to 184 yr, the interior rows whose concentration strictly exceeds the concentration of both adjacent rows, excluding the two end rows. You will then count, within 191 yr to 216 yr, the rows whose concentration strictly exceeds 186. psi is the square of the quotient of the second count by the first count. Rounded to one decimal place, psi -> 64.0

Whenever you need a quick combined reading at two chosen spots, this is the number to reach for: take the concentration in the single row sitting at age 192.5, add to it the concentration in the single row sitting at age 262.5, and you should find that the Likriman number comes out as 379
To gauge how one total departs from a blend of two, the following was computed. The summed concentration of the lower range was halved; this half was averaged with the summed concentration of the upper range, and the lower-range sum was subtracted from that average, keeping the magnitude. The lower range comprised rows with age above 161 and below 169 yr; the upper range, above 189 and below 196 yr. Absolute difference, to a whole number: 71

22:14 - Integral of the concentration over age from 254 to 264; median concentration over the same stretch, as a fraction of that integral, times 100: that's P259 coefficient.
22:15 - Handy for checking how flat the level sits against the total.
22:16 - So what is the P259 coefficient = 10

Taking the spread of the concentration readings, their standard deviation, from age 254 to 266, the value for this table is 4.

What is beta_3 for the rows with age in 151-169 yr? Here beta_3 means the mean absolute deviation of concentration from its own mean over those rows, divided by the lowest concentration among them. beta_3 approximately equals 0.071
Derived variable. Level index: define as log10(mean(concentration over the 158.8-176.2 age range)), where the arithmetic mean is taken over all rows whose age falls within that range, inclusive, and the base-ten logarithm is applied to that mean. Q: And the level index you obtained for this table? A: 2.21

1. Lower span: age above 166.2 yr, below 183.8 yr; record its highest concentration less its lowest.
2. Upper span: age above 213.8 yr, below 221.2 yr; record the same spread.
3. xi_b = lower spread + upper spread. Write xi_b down 54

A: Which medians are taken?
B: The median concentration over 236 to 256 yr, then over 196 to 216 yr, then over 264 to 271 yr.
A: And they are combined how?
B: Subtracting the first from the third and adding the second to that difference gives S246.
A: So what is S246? 205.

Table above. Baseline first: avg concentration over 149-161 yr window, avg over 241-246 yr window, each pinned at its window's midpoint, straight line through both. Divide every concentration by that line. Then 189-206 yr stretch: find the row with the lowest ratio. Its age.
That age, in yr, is 190.0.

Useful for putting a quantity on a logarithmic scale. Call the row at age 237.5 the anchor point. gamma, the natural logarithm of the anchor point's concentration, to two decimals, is 5.06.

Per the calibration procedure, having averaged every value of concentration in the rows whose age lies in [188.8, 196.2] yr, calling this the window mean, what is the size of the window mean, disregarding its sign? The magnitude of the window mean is 185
